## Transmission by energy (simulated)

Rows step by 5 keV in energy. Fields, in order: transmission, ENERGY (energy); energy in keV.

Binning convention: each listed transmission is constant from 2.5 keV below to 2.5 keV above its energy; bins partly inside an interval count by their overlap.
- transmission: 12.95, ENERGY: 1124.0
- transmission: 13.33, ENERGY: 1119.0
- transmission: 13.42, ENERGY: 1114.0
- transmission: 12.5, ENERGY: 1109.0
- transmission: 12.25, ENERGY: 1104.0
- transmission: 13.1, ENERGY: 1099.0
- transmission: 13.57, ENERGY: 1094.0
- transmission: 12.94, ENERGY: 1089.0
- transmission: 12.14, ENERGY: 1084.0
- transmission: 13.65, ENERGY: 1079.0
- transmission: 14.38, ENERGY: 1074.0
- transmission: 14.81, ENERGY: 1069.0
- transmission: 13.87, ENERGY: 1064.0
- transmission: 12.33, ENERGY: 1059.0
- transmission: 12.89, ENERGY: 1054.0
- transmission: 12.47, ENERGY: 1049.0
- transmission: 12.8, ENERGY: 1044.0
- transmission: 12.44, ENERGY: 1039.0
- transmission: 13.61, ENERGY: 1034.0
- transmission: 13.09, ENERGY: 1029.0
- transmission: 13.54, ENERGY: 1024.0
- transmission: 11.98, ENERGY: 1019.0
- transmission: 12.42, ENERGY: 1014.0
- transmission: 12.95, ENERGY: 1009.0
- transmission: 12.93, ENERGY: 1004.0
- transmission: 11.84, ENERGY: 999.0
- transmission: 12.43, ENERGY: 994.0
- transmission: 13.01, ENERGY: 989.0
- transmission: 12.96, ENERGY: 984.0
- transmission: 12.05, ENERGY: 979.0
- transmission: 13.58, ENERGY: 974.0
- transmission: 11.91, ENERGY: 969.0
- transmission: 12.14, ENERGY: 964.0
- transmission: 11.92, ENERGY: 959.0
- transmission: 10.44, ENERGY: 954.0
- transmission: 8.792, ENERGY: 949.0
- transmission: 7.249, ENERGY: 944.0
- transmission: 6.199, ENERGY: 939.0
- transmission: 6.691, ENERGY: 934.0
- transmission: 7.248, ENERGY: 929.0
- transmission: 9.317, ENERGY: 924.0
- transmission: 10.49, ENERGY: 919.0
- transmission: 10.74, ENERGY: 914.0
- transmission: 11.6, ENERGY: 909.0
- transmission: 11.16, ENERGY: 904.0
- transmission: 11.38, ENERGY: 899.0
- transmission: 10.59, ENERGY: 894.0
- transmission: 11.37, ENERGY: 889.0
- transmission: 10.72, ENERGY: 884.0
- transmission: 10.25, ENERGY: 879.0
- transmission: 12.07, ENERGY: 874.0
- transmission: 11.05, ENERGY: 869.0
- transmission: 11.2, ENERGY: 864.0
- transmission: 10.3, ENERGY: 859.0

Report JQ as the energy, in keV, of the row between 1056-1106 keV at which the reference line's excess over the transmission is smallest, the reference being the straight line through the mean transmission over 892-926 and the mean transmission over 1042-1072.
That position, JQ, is 1069.0 keV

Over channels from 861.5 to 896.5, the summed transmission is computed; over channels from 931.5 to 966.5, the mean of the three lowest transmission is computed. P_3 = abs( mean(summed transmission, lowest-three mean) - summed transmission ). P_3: 35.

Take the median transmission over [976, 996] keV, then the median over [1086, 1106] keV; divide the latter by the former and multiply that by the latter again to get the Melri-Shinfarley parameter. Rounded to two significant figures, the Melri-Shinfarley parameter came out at 13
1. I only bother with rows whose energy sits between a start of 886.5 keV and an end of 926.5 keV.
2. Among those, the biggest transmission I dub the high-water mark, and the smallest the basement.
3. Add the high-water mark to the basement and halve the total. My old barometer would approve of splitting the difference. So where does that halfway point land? 10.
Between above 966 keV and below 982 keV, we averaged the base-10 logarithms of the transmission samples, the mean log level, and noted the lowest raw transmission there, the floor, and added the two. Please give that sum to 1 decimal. 13.0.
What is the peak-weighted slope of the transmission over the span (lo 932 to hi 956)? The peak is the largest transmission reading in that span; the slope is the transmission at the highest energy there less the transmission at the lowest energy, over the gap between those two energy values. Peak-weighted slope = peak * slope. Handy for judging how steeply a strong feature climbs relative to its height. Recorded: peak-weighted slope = 2.0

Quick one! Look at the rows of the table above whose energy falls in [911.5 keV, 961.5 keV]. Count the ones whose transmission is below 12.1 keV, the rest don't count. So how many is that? 10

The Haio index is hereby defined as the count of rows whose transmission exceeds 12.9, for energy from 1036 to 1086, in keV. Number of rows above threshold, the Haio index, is 4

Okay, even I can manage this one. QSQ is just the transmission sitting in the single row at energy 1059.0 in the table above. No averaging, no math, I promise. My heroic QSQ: 12.33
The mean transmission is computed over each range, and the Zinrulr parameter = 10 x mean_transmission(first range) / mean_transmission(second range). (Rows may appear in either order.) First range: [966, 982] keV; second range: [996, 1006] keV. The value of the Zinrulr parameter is 10.1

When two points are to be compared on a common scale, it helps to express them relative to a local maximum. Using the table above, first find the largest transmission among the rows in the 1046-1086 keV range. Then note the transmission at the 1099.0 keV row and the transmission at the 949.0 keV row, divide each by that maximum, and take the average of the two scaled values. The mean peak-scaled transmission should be 0.739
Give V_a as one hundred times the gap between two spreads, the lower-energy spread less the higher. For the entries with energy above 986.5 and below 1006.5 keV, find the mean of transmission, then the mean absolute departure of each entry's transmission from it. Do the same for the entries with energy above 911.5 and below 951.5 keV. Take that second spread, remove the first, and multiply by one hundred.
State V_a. 108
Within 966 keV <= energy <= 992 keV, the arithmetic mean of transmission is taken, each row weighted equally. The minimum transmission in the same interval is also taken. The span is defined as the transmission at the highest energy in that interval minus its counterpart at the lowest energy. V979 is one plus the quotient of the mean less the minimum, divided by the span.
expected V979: 1.7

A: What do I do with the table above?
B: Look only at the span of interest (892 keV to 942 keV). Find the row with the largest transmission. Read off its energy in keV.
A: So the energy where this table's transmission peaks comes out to 909.0 keV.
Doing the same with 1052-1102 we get 1069.0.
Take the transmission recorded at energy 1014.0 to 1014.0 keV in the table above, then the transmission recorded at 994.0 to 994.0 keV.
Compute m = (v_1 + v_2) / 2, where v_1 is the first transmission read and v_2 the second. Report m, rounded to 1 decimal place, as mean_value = 12.4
